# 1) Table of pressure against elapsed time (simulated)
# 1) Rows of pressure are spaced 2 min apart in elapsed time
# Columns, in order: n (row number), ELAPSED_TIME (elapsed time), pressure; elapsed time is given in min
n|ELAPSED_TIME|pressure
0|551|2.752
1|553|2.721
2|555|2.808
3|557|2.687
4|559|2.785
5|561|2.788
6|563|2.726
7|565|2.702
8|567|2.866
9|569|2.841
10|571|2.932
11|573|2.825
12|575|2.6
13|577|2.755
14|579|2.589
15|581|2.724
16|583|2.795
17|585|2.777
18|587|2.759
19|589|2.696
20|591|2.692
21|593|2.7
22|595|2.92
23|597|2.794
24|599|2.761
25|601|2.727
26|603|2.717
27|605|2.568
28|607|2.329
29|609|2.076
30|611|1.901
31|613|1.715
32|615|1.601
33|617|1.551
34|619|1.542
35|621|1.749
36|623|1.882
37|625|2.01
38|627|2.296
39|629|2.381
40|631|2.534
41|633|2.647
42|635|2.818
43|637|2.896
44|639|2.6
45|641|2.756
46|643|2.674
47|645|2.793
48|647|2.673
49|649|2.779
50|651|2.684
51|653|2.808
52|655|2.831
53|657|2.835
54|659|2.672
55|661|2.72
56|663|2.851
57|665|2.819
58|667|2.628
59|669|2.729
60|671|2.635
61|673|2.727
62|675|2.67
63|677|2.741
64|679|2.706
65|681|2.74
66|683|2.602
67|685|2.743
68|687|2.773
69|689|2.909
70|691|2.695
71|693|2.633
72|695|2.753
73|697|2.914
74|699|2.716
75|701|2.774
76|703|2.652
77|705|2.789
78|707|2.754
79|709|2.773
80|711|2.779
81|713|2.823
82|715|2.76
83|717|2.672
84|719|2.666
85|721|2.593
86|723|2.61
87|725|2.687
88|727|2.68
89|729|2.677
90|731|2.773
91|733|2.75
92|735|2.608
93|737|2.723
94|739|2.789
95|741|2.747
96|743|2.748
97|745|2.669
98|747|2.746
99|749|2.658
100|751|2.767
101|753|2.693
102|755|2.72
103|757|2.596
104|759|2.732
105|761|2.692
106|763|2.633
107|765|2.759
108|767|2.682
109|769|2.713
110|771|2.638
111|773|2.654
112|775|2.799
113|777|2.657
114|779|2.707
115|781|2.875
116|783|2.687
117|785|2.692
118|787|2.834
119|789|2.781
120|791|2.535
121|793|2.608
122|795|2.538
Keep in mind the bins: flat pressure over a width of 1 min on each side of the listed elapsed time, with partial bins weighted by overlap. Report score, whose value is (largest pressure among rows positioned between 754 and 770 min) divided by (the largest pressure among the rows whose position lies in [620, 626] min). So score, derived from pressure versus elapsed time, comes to 1.37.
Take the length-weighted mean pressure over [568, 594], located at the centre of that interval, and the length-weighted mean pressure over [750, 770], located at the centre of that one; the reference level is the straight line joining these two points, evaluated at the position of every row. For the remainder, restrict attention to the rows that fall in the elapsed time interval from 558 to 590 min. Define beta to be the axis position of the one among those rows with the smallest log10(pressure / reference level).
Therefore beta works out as 579 min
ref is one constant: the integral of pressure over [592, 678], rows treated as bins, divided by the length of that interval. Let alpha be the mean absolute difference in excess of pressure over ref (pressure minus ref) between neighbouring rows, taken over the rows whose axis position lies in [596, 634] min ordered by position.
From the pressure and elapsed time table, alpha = 0.131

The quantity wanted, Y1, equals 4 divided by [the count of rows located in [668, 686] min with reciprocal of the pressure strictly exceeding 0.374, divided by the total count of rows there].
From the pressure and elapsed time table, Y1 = 12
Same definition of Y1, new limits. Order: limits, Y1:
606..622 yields 4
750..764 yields 14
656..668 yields 12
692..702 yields 20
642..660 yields 18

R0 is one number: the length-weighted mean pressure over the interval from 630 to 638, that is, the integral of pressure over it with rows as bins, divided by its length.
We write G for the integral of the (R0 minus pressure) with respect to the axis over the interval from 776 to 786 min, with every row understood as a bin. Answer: 0.0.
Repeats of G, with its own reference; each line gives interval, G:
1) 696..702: -0.5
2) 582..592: -0.2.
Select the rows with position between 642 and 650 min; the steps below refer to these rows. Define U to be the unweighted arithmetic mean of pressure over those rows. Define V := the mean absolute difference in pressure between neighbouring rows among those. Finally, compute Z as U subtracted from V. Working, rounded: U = 2.73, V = 0.115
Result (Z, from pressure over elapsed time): -2.61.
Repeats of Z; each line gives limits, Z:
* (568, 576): -2.66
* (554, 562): -2.69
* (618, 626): -1.64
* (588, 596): -2.67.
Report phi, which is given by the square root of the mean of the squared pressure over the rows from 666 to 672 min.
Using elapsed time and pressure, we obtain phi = 2.66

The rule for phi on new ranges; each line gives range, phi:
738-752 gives 2.73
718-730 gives 2.65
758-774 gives 2.69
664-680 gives 2.71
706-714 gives 2.78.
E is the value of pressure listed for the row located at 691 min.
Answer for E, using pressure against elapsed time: 2.695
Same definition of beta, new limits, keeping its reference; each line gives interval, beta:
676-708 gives 683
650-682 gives 667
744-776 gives 757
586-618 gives 617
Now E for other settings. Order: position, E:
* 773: 2.654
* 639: 2.6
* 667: 2.628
